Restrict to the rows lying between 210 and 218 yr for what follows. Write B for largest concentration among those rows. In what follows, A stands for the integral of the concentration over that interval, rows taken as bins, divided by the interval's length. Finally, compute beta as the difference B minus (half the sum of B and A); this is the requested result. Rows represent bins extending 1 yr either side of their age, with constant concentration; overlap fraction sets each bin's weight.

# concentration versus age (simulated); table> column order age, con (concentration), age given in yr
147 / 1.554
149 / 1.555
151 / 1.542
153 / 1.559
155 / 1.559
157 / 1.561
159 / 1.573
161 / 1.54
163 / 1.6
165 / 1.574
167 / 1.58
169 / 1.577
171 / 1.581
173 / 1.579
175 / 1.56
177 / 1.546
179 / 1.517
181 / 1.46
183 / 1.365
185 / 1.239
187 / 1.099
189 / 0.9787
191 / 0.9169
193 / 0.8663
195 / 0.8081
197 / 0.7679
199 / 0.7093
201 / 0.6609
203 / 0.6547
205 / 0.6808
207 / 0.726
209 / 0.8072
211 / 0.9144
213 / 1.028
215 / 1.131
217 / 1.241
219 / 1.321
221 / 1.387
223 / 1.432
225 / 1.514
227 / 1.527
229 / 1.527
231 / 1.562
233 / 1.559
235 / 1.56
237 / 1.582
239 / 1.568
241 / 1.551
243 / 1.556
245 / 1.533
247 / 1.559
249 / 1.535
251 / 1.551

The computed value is 0.081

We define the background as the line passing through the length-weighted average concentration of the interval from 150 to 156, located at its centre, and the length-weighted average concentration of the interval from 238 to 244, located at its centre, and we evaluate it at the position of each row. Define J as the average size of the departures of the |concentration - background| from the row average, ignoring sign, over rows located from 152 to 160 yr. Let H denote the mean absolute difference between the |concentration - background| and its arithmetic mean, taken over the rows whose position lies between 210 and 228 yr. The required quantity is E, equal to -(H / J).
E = -35.9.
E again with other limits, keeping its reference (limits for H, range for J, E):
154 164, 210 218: -0.1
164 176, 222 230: -0.2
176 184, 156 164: -4.9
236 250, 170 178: -1.0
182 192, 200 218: -0.8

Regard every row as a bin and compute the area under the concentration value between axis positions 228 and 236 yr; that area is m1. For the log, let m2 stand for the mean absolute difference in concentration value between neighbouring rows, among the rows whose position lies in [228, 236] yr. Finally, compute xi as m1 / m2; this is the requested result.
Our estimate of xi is 955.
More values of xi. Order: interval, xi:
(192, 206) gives 260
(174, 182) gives 365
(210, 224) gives 196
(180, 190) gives 102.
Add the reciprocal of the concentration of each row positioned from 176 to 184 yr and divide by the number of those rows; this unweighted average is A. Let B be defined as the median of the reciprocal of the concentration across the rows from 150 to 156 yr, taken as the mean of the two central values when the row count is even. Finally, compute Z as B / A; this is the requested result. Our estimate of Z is 0.94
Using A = 0.68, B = 0.641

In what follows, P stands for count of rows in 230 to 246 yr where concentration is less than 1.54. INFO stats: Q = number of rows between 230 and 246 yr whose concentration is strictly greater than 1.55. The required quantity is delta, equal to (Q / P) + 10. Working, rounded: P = 1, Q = 7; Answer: 17.0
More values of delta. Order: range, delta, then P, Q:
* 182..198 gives 10.0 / 8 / 0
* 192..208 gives 10.0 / 8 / 0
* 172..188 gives 10.4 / 5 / 2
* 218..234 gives 10.3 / 6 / 2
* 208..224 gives 10.0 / 8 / 0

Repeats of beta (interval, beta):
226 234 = 0.009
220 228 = 0.031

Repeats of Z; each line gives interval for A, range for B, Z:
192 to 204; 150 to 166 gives 0.47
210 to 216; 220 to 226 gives 0.71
